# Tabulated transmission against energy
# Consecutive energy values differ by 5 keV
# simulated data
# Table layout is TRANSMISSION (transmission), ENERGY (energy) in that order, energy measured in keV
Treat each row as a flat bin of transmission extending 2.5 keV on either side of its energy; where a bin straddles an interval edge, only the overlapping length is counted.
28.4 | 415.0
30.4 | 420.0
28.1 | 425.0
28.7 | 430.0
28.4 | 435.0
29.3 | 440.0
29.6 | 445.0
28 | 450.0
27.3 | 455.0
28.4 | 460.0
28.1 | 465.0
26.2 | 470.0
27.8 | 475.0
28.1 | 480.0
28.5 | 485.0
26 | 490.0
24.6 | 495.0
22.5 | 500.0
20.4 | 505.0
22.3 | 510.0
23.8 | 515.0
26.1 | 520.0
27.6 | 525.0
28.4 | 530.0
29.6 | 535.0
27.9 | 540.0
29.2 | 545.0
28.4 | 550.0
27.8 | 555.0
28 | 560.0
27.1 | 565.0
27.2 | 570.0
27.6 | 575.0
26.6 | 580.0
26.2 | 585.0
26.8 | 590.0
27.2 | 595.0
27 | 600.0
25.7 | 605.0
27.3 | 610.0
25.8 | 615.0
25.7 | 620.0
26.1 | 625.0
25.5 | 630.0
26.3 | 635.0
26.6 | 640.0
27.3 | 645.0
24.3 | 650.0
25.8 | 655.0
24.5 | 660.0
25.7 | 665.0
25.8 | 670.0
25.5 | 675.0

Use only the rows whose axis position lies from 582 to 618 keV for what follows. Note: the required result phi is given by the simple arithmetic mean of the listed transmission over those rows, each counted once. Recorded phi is 26.6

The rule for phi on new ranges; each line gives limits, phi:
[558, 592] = 27.1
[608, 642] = 26.2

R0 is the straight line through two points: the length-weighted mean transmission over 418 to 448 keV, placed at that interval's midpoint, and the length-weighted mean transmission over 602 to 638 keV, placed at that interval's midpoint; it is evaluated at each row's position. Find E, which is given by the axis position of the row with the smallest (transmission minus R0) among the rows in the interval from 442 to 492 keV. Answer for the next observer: 470.0 keV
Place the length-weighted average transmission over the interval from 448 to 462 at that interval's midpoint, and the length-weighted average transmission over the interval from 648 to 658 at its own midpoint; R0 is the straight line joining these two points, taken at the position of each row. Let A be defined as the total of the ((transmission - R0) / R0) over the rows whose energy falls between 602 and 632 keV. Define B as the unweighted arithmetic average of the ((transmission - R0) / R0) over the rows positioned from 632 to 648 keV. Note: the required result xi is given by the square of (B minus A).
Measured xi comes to 0.002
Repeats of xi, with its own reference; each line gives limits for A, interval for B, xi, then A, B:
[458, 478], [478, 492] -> 0.000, -0.01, 0.003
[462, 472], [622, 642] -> 0.005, -0.04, 0.031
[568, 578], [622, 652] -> 0.004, 0.09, 0.029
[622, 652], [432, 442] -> 0.022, 0.17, 0.026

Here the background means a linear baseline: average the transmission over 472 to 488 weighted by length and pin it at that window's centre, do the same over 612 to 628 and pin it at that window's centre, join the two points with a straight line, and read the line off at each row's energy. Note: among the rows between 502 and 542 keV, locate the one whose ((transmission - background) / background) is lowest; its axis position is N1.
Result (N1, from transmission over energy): 505.0 keV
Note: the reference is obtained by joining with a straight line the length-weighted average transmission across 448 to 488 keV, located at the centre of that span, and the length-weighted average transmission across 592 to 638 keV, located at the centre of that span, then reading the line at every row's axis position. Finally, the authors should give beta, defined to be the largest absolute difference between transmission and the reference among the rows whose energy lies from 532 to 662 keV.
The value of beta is 2.5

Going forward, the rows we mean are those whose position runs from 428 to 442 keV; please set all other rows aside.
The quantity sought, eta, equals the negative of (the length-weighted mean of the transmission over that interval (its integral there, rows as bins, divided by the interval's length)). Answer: -29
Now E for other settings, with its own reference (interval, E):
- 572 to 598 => 585.0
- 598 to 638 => 605.0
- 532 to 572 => 565.0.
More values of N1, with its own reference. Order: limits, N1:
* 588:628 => 605.0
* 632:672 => 650.0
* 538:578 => 565.0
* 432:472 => 470.0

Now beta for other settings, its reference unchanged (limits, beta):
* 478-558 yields 7.0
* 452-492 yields 1.6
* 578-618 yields 1.0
